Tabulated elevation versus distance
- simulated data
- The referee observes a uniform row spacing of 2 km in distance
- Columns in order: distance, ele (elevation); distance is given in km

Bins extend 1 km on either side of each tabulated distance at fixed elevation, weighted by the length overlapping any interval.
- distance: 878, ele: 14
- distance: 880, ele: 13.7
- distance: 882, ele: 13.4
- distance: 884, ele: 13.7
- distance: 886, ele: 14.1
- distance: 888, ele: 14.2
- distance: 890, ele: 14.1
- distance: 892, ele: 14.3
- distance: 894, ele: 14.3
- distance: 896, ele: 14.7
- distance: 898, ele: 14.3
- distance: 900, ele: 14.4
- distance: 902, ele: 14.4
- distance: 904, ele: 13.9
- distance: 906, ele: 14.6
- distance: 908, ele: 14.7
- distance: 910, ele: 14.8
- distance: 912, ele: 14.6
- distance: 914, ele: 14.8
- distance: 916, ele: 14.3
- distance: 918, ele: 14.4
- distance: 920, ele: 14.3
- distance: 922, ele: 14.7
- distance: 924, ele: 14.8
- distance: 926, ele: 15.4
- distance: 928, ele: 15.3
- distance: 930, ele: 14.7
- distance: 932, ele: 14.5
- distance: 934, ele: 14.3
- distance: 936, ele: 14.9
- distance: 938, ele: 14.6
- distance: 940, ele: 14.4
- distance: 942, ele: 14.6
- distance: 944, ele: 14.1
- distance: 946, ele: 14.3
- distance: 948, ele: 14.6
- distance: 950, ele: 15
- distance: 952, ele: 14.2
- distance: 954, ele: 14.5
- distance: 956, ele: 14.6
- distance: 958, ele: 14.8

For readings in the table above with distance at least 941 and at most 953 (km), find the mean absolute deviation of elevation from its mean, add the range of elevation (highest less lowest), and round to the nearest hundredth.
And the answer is 1.17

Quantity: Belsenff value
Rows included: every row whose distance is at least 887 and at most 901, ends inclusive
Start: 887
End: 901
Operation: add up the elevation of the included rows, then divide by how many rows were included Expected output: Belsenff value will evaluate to 14.3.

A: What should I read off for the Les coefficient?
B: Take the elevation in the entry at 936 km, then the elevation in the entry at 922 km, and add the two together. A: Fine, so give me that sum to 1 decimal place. 29.6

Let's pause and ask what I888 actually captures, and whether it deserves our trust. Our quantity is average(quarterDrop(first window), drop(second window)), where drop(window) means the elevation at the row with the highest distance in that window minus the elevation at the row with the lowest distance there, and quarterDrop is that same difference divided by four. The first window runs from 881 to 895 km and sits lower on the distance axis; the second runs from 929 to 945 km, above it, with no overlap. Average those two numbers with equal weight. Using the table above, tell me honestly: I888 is -0.2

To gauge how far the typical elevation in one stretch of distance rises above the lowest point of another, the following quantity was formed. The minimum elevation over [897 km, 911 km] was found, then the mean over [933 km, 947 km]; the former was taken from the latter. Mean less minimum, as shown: 0.56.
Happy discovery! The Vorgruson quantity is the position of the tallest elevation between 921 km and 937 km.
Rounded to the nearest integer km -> 926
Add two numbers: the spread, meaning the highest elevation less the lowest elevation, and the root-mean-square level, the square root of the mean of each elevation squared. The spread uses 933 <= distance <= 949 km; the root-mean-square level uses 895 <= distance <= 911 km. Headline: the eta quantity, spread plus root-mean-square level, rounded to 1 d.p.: 15.3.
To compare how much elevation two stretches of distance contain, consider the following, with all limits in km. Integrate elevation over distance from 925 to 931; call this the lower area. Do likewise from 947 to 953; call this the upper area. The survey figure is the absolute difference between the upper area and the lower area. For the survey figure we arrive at 3.2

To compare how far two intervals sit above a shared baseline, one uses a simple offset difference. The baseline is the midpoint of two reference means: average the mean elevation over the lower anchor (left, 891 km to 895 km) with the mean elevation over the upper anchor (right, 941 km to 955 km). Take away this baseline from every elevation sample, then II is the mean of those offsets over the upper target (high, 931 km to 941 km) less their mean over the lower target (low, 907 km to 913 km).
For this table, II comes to -0.2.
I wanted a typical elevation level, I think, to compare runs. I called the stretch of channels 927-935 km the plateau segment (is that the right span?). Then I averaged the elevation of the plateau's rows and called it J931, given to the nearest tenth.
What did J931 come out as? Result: 14.7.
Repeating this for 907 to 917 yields 14.6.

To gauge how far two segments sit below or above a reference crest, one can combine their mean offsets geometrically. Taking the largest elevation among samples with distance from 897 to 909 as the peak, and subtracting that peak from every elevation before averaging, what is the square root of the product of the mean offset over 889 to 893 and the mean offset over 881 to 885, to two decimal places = 0.76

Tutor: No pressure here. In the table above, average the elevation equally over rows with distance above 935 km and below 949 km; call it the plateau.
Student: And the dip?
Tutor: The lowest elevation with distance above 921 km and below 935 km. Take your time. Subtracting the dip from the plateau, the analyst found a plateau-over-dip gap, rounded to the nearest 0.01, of 0.20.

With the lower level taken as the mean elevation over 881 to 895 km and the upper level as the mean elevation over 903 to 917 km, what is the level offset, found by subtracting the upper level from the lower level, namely -0.51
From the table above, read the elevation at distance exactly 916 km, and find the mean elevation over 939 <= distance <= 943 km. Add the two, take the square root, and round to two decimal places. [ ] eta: 5.37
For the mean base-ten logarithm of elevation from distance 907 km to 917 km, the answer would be 1.166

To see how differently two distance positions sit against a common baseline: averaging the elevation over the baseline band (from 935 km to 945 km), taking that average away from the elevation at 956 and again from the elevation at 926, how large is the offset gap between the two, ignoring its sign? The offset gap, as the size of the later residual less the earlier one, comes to 0.80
